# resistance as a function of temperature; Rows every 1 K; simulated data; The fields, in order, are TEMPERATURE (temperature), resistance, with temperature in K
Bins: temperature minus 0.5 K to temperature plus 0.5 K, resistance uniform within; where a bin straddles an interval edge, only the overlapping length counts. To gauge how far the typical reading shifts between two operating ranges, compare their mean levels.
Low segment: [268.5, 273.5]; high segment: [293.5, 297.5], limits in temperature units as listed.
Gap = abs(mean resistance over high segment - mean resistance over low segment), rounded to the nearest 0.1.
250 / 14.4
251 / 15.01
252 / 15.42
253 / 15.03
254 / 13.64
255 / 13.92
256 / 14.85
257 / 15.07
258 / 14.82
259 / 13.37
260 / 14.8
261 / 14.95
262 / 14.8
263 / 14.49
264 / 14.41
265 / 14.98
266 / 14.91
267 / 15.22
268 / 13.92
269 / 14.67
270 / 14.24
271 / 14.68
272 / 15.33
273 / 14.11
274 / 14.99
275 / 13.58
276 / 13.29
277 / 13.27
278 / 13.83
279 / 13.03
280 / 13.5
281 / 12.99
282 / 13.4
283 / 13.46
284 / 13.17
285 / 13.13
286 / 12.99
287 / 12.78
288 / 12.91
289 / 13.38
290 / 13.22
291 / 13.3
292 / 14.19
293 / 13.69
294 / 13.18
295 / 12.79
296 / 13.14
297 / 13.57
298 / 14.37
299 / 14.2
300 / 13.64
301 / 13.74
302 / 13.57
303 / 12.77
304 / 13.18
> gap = 1.4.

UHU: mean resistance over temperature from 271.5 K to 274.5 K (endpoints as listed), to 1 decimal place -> 14.8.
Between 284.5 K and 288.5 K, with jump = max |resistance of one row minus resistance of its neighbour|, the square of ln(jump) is 2.44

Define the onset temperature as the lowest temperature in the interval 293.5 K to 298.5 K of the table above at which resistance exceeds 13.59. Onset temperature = 298 K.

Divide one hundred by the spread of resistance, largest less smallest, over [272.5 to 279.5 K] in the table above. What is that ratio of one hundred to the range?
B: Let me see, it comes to 51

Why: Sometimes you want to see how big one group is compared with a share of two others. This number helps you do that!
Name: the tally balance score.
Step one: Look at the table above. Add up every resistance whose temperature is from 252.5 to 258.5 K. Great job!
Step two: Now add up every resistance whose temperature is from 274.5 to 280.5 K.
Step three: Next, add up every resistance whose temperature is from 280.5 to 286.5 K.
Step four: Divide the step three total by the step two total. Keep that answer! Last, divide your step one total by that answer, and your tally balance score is 89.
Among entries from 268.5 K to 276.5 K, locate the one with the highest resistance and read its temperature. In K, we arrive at 272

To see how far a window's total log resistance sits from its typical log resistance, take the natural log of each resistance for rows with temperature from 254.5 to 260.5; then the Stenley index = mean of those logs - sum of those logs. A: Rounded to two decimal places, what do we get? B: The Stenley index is -13.36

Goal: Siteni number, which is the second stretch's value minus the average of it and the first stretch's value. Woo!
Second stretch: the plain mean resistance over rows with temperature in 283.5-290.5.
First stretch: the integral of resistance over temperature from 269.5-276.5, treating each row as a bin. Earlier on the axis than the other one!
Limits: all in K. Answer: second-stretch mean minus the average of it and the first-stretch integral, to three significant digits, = -43.6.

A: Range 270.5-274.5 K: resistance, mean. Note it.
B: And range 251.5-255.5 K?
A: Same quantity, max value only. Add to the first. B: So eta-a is 30.2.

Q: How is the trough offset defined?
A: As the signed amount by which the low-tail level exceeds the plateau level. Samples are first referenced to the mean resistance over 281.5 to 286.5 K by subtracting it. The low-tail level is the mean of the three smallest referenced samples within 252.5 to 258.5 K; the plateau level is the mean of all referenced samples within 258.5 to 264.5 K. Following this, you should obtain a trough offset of -0.3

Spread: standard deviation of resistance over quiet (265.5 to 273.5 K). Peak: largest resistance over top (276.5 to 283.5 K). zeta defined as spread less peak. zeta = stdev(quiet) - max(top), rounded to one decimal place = -13.3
